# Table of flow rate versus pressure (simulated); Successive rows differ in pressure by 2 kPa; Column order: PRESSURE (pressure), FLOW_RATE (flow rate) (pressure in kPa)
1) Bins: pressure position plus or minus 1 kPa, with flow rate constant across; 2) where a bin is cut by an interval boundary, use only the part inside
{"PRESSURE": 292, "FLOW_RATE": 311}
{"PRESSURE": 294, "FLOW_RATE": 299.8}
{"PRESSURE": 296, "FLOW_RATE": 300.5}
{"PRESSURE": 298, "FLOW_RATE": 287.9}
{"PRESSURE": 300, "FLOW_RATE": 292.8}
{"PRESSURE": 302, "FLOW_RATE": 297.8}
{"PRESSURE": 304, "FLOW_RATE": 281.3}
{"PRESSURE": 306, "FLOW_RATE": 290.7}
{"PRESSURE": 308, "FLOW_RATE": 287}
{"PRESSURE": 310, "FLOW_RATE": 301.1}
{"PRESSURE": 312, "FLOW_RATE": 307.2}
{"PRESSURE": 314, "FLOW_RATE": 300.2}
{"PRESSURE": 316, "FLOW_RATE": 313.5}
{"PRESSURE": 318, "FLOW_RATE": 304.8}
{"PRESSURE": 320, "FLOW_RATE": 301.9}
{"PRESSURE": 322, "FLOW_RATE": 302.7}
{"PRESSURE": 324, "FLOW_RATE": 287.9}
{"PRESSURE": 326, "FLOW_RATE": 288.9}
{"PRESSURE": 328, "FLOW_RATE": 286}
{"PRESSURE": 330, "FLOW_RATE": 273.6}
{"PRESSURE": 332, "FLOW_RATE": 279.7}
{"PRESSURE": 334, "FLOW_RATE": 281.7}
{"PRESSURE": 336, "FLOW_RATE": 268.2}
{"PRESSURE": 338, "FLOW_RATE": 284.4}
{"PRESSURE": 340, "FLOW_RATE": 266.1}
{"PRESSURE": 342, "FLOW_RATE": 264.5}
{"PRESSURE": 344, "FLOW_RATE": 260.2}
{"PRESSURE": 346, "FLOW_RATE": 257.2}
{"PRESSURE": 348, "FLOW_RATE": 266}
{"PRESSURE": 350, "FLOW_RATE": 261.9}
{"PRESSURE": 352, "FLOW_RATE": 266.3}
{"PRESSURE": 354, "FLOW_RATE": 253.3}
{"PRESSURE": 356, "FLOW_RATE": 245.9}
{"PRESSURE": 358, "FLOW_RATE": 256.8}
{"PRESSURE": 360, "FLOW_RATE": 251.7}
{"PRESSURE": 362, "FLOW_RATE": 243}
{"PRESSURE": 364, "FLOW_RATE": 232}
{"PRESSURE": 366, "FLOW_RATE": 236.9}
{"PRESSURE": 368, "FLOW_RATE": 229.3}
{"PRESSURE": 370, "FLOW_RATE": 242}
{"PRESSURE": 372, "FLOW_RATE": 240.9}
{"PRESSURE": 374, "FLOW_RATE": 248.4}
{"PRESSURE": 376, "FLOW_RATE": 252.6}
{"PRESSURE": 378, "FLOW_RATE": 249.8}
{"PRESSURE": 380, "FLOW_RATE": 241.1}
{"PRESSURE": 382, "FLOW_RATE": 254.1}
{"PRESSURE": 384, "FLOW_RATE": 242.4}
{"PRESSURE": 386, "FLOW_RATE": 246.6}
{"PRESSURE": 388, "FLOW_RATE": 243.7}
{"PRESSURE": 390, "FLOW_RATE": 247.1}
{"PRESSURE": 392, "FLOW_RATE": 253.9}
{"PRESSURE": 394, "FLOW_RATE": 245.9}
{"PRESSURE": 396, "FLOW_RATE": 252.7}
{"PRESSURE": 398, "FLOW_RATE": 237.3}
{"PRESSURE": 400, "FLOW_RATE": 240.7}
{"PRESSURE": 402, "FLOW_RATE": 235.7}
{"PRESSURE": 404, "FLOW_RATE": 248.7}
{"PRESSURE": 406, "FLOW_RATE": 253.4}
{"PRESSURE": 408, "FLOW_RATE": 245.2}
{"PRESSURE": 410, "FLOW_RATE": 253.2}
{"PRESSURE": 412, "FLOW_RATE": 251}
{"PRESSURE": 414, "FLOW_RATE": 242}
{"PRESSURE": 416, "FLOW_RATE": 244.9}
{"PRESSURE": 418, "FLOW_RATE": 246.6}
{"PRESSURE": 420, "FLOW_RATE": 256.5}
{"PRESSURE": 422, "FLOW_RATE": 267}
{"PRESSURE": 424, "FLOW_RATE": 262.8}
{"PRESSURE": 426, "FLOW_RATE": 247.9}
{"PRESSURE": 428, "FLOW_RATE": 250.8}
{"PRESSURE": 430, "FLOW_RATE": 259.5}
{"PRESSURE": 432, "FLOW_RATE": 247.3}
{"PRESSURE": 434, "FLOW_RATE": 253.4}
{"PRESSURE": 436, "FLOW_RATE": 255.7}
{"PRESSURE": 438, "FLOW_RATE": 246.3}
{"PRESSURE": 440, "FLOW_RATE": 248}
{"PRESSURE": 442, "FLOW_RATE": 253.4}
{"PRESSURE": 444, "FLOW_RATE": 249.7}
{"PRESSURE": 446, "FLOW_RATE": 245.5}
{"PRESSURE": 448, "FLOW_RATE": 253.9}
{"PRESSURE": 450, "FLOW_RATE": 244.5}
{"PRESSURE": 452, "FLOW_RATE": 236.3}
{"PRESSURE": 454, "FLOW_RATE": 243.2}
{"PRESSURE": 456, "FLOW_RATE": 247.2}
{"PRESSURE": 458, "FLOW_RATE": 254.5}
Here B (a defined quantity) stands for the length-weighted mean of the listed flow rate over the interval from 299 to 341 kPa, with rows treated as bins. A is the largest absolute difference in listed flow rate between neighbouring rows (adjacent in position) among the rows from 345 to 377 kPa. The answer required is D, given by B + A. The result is 303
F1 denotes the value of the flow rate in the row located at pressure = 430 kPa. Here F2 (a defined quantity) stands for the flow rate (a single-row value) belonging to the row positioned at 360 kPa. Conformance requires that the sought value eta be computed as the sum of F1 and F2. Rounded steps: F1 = 259.5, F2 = 251.7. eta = 511.2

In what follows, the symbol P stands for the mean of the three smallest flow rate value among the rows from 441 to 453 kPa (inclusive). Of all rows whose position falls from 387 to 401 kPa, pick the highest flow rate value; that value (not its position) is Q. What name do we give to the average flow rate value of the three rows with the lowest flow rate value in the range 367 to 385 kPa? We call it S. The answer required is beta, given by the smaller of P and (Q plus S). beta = 242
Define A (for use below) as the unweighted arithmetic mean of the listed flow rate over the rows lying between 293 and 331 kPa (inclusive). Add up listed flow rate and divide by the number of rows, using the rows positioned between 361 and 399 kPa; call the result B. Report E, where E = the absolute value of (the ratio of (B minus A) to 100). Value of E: 0.51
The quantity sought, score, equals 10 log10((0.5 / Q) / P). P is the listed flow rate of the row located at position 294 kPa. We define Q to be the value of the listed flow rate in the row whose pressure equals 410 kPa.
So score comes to -51.8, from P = 299.8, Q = 253.2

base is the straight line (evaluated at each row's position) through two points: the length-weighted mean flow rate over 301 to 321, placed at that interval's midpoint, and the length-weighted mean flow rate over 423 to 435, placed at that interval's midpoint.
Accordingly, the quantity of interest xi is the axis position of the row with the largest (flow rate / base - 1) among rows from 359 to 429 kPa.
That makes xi 422 kPa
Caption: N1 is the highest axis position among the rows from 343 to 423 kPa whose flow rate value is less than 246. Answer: 416 kPa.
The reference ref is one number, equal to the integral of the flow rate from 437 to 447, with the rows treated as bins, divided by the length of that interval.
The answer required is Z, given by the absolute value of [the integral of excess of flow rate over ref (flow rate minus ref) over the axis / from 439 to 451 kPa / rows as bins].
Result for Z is 7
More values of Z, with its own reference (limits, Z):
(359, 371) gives 113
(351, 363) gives 51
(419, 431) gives 106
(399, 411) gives 29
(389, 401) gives 28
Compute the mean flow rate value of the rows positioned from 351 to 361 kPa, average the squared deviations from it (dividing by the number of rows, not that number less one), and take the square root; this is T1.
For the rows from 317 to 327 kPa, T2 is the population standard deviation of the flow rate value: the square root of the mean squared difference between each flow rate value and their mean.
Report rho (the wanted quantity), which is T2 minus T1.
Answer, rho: 0.5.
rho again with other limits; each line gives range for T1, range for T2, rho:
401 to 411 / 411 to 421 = -1.5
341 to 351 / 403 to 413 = 0.0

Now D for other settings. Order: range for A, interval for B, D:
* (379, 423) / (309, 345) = 303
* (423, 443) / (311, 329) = 314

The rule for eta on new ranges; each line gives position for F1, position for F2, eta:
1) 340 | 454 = 509.3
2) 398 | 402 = 473.0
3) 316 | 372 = 554.4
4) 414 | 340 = 508.1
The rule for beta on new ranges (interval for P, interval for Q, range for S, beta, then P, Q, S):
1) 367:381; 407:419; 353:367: 237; 237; 253.2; 237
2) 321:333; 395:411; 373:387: 280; 280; 253.4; 243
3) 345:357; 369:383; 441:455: 252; 252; 254.1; 241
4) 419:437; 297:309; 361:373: 249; 249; 297.8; 233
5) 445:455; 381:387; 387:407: 241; 241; 254.1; 238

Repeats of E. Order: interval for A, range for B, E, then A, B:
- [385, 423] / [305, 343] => 0.41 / 248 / 289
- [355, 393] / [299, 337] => 0.47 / 245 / 292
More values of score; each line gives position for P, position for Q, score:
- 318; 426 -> -51.8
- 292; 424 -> -52.1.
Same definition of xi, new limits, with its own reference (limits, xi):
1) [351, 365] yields 352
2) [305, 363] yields 316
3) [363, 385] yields 382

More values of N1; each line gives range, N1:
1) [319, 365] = 364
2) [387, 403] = 402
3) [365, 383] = 380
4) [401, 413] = 408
